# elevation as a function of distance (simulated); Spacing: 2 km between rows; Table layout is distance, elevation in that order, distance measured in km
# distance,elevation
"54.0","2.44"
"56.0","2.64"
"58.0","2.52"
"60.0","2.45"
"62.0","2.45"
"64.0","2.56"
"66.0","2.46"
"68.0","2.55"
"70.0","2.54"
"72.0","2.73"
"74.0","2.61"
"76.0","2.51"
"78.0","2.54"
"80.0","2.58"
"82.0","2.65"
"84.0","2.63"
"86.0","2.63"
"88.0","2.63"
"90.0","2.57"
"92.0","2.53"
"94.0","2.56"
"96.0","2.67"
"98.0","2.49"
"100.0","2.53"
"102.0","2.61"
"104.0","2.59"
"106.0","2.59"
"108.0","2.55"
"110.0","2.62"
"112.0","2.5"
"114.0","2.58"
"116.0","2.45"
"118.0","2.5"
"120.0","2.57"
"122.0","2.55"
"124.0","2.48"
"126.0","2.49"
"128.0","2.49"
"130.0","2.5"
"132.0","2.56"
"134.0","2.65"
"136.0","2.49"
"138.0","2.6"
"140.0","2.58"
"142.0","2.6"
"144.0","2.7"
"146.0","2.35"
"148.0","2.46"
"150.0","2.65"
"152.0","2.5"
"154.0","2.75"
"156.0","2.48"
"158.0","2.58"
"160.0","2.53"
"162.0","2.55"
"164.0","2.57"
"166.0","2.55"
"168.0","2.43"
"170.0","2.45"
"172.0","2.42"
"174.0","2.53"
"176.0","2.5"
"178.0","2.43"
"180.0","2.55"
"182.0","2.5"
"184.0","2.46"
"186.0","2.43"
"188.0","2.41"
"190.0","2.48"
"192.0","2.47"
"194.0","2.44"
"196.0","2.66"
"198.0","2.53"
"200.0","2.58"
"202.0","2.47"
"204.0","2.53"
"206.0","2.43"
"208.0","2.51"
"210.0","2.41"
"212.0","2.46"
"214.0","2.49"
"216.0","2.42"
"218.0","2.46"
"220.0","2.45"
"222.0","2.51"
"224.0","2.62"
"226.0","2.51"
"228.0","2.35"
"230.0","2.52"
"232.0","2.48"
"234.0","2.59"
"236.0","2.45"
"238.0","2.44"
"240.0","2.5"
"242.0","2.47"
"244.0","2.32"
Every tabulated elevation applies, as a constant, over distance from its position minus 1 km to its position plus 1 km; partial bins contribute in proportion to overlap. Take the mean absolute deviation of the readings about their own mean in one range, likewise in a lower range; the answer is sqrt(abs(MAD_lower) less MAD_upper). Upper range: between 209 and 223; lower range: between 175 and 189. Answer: 0.123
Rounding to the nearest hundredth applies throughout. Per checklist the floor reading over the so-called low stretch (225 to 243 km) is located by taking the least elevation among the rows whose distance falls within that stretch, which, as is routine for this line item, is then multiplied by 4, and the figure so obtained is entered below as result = 9.40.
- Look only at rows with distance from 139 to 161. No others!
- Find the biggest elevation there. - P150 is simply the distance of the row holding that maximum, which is 154.0 km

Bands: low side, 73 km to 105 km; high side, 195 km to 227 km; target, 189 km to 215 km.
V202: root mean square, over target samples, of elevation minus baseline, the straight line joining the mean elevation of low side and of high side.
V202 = 0.065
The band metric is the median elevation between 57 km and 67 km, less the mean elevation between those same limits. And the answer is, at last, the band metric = -0.028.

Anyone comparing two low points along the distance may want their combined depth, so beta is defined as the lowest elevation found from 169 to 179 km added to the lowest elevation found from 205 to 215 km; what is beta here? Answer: 4.83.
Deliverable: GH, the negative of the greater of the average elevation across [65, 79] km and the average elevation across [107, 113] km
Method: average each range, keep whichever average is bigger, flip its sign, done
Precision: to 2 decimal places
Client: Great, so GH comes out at -2.56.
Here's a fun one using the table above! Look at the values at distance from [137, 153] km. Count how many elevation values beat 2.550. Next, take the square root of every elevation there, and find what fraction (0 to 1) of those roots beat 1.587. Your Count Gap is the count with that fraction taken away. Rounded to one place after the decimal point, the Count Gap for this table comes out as 4.4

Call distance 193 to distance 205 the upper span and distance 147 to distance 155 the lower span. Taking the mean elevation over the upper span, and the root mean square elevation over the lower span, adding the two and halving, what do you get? 2.56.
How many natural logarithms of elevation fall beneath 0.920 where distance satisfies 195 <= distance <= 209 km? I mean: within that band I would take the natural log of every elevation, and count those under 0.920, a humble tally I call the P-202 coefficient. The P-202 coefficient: 2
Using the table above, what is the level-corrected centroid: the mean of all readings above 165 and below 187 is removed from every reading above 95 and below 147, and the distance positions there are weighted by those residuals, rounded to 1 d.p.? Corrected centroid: 119.2 km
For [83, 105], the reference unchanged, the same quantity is 93.0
